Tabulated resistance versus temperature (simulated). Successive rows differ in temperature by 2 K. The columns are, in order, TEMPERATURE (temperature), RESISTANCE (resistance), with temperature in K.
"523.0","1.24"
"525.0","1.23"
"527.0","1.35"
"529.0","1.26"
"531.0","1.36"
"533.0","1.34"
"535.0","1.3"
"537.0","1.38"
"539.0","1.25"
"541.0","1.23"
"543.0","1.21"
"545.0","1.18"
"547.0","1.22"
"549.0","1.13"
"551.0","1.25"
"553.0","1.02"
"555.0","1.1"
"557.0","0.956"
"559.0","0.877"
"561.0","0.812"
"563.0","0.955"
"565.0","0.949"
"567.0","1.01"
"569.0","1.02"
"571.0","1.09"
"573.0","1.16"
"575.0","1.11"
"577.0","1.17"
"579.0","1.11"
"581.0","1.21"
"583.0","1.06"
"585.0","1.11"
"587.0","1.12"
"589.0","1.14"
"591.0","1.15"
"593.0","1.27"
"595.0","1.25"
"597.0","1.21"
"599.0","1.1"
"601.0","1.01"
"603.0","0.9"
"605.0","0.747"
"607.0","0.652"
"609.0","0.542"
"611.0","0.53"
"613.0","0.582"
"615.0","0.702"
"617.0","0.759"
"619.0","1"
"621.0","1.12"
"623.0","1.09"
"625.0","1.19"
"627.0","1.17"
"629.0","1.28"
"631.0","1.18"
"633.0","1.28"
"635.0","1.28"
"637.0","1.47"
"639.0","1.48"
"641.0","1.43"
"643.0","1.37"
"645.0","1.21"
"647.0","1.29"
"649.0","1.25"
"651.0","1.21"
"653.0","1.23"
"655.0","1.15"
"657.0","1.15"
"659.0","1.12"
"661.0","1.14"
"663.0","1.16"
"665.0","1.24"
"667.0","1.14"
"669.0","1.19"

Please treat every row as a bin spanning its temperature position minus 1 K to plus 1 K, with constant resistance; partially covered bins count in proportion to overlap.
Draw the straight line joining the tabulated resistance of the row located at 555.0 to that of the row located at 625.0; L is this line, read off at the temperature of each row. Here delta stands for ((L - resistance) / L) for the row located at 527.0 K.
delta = -0.27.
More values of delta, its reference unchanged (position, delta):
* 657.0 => 0.07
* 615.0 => 0.40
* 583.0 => 0.07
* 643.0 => -0.13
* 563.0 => 0.14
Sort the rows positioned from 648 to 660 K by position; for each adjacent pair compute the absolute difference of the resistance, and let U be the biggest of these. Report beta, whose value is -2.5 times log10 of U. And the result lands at 2.74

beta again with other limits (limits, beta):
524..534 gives 2.30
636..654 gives 1.99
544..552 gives 2.30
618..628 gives 2.30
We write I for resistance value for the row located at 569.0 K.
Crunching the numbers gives 1.02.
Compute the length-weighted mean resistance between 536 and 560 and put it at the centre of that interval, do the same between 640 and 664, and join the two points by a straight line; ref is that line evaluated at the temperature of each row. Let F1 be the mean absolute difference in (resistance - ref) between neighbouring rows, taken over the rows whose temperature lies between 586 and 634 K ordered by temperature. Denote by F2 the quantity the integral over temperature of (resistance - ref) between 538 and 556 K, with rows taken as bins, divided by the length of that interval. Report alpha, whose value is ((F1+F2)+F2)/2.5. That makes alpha 0.055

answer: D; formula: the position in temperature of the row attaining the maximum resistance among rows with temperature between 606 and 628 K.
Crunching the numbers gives 625.0 K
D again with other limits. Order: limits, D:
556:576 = 573.0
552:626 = 593.0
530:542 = 537.0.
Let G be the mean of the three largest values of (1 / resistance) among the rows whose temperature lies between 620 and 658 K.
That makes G 0.89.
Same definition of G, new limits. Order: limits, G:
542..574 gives 1.14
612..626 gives 1.49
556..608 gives 1.37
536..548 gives 0.83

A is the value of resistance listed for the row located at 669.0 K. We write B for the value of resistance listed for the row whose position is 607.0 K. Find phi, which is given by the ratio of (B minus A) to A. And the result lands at -0.45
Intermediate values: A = 1.19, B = 0.652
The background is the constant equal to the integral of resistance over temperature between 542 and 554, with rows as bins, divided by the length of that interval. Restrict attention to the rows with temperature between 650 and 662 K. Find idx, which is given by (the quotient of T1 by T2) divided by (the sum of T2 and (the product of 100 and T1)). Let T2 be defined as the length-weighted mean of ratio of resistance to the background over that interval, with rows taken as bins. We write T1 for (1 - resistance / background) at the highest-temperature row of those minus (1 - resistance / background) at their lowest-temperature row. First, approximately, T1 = 0.06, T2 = 1.00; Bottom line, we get 0.0086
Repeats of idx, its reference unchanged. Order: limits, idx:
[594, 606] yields 0.0110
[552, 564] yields 0.0107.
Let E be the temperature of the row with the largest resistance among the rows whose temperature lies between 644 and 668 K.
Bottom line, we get 647.0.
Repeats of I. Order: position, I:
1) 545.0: 1.18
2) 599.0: 1.1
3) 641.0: 1.43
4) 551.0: 1.25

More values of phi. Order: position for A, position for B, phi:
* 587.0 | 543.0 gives 0.08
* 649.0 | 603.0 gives -0.28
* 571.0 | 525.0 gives 0.13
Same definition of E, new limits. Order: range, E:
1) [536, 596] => 537.0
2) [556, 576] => 573.0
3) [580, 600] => 593.0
